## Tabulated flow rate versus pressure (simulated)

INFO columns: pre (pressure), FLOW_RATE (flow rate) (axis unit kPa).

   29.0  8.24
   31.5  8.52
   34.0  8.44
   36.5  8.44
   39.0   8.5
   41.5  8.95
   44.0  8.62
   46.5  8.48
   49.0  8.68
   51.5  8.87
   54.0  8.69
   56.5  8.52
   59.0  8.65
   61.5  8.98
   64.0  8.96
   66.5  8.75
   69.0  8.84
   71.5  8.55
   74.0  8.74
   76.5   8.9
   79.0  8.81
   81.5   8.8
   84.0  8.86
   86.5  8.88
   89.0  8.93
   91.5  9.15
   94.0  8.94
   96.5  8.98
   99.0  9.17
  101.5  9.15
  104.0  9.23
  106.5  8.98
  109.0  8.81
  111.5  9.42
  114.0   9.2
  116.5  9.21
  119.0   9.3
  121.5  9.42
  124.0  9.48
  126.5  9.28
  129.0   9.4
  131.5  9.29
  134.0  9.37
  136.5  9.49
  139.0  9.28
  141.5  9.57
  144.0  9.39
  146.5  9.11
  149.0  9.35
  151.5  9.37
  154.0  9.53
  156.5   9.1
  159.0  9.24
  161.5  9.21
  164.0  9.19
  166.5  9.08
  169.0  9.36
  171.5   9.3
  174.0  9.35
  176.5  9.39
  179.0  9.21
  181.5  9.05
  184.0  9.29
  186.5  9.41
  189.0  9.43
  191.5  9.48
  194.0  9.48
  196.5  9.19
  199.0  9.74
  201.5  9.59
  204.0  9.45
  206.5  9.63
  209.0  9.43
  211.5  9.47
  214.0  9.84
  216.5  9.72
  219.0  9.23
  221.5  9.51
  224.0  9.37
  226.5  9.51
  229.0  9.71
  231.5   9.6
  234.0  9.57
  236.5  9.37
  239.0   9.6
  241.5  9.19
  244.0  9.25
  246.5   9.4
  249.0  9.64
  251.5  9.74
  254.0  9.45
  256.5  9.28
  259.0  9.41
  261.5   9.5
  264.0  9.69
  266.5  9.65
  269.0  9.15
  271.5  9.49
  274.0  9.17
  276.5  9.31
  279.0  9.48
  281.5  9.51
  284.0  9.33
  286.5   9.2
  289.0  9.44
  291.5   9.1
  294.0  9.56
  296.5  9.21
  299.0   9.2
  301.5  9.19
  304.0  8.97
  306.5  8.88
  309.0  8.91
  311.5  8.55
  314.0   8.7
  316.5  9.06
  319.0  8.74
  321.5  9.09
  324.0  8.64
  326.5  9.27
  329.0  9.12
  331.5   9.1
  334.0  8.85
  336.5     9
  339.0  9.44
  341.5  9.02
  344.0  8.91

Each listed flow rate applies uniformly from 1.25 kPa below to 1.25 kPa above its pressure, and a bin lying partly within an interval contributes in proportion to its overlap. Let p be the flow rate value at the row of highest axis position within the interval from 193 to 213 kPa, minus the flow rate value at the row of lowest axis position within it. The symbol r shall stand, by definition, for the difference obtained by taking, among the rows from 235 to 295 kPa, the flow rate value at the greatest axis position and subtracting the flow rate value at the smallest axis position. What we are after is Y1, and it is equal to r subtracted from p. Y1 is -0.20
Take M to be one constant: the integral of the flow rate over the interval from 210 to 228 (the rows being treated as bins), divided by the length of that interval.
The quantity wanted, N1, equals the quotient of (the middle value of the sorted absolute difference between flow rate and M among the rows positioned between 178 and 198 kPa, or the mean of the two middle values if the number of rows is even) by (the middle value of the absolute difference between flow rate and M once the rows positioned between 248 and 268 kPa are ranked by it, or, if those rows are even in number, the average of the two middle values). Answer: 1.4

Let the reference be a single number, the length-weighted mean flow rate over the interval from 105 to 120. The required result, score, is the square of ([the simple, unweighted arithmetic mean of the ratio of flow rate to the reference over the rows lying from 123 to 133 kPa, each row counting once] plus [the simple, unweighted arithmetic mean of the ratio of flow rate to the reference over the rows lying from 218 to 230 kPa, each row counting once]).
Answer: 4.23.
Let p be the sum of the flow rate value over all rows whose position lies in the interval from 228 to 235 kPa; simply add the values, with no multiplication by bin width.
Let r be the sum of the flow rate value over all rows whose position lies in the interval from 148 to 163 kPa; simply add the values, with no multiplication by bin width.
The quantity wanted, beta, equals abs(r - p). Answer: 27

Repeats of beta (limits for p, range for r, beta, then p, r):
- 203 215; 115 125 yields 10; 48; 37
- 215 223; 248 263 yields 29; 28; 57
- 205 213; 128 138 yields 9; 29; 38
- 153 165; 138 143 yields 27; 46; 19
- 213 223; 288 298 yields 1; 38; 37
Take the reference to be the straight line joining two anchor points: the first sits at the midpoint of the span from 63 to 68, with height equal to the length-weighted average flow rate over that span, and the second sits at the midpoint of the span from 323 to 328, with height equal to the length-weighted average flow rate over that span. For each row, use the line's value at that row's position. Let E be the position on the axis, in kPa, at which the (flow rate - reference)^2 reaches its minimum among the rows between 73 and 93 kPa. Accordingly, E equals 84.0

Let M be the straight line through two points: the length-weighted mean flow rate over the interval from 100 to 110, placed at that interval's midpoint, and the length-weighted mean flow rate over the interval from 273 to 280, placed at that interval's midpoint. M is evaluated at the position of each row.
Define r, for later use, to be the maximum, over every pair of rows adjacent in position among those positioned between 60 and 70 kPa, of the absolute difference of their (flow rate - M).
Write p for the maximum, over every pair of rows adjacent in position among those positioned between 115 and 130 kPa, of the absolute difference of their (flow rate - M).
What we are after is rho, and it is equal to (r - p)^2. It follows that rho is 0.000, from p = 0.20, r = 0.21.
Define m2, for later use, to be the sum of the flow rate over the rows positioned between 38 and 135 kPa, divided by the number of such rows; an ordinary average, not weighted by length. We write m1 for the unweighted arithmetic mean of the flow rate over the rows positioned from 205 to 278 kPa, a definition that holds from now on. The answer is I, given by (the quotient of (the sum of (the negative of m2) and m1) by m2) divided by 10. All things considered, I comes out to 0.006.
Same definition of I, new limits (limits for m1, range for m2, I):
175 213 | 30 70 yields 0.008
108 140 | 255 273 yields -0.002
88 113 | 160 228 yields -0.003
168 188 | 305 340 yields 0.004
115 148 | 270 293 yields 0.000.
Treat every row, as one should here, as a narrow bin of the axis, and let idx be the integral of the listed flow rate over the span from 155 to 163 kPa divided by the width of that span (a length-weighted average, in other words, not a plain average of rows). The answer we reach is 9.19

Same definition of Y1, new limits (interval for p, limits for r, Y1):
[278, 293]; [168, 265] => -0.71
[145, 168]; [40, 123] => -0.50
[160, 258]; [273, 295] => -0.32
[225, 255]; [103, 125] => -0.31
